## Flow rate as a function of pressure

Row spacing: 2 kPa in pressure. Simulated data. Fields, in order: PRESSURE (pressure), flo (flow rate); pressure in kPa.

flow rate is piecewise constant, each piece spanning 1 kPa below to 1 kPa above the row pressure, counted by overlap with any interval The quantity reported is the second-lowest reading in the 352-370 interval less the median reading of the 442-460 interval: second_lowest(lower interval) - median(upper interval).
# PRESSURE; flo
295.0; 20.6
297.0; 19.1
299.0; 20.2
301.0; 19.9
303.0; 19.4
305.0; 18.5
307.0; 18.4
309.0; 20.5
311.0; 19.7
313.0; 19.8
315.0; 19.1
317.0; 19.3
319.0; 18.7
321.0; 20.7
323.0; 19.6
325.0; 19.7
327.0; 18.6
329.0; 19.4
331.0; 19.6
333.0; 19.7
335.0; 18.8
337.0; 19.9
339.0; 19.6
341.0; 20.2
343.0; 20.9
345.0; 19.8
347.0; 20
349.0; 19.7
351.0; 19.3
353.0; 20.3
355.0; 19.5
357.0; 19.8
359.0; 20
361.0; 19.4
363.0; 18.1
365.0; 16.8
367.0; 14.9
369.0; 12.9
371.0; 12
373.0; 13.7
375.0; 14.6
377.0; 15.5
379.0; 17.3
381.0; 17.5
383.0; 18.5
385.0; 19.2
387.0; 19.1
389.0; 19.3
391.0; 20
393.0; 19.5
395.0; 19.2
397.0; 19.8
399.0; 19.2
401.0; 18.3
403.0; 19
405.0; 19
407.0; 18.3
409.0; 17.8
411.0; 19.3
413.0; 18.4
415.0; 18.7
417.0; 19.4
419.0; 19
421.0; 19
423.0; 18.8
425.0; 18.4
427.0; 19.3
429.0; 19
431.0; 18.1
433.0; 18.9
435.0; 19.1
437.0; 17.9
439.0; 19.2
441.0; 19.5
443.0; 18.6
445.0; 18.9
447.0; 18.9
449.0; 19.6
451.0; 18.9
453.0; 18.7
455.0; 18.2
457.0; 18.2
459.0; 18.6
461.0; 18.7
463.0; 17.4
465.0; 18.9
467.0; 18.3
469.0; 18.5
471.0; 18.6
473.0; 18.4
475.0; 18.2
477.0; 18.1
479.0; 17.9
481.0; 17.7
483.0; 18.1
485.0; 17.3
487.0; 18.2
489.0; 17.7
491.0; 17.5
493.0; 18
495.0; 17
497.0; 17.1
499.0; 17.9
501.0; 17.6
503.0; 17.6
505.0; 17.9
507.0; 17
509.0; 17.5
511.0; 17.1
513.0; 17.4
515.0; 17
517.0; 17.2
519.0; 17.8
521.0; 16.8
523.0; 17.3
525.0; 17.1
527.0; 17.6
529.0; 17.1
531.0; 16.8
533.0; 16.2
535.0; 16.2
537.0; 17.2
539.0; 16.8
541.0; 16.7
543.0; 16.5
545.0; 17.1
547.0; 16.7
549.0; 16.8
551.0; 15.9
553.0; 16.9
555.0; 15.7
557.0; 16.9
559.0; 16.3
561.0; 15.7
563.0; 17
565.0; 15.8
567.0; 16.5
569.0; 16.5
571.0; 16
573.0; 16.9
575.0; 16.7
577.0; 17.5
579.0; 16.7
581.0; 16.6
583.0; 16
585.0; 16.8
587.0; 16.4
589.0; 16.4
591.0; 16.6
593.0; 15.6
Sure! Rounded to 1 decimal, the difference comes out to -3.8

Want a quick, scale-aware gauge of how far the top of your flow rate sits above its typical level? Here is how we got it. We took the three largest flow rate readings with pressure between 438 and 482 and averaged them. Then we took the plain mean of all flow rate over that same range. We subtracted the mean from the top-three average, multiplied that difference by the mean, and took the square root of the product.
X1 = 4.1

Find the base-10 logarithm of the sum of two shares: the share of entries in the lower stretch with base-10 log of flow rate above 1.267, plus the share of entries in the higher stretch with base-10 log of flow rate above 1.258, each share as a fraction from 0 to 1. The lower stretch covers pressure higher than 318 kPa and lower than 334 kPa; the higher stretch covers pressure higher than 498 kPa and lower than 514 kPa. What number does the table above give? 0.00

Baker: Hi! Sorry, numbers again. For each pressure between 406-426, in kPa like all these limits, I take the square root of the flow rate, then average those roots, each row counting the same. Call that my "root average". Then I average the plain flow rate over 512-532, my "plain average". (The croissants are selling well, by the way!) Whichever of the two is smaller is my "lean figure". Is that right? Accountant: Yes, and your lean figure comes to 4.325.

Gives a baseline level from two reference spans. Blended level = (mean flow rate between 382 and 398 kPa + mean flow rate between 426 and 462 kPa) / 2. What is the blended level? 19.1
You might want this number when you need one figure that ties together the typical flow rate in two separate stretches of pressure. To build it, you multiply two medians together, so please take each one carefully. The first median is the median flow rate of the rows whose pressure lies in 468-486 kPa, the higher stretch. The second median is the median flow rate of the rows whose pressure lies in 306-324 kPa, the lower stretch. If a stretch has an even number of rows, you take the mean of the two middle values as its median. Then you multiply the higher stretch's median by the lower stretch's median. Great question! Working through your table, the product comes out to 355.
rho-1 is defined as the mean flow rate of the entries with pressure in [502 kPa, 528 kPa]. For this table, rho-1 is 17.3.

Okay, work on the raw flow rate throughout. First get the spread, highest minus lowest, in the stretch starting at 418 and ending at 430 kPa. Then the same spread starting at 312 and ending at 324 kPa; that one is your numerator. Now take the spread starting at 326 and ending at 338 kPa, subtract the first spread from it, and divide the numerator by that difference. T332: 5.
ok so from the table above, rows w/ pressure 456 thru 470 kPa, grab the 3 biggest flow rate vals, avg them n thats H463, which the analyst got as 19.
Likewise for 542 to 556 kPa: 17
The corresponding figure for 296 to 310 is 20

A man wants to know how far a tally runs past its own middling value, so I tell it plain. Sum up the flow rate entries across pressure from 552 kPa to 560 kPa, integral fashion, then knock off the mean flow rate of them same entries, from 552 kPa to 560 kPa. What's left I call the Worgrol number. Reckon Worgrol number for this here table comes 115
